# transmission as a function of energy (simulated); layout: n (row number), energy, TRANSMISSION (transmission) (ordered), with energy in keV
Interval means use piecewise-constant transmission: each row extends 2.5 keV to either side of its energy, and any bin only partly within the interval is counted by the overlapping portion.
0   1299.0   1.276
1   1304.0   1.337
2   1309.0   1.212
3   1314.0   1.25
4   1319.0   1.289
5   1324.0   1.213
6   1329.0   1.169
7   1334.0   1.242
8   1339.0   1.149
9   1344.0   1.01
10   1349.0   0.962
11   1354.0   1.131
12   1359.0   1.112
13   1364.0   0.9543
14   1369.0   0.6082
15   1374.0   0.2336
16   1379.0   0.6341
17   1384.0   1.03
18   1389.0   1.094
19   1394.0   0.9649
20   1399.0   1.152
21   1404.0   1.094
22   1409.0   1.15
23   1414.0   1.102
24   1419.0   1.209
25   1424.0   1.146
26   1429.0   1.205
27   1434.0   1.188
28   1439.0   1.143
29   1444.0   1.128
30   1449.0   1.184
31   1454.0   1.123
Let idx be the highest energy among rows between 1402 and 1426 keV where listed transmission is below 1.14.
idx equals 1414.0 keV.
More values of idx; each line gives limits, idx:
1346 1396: 1394.0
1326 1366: 1364.0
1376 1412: 1404.0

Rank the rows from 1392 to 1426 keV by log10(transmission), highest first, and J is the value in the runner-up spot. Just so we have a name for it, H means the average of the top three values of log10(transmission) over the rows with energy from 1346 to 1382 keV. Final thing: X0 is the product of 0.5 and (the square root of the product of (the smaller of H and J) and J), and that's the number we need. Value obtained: 0.0206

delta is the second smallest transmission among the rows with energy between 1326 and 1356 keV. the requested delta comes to 1.01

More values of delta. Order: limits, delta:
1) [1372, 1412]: 0.6341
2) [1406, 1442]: 1.143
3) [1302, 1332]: 1.212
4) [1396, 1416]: 1.102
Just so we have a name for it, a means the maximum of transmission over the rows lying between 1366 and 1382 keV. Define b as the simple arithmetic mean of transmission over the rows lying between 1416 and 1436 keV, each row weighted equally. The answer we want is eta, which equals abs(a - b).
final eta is 0.55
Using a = 0.6341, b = 1.19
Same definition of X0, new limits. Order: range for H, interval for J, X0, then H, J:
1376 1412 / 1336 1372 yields 0.0267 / 0.054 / 0.053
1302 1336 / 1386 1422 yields 0.0307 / 0.111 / 0.061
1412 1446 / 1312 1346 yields 0.0439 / 0.079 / 0.097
